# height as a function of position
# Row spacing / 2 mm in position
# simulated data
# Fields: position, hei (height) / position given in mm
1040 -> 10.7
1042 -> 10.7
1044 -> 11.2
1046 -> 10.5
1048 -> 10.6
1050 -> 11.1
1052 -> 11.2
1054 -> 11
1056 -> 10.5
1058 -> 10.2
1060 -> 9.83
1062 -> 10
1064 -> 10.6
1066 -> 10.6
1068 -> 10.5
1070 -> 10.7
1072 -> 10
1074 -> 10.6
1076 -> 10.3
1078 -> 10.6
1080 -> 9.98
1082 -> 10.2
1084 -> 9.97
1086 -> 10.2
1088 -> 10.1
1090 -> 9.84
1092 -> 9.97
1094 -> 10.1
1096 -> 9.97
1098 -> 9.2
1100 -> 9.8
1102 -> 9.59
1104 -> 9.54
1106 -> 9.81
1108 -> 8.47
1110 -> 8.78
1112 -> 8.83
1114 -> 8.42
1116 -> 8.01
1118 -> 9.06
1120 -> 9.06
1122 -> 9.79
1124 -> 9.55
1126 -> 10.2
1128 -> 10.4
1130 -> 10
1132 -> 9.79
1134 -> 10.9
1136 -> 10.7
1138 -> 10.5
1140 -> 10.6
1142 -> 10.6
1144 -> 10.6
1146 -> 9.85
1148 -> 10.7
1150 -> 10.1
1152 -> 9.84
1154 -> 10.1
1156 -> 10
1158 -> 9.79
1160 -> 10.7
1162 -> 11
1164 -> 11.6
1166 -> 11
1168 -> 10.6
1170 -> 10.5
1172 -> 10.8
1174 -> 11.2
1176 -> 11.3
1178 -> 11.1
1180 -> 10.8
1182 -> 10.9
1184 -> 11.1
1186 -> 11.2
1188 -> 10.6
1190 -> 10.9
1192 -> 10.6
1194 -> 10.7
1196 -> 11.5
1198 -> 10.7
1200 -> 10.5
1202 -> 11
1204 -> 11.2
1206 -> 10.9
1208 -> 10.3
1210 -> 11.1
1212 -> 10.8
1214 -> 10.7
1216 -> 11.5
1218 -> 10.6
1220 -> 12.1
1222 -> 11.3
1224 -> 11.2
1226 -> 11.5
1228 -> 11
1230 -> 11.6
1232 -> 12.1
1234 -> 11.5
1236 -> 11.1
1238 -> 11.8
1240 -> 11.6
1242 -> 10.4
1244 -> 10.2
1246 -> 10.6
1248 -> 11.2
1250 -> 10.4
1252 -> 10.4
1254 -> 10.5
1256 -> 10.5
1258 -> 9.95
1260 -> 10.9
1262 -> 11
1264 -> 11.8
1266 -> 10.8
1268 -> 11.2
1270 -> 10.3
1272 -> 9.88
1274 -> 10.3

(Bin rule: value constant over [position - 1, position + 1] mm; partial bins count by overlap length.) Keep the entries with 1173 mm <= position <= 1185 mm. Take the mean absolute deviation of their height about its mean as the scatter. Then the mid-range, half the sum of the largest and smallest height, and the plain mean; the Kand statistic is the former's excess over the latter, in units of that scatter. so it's -0.1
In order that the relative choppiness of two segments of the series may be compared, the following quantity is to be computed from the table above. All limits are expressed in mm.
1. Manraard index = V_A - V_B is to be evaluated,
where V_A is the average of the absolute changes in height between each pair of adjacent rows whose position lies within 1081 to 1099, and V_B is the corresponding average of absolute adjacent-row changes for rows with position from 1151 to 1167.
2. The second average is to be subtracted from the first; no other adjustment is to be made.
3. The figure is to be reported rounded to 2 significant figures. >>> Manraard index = -0.18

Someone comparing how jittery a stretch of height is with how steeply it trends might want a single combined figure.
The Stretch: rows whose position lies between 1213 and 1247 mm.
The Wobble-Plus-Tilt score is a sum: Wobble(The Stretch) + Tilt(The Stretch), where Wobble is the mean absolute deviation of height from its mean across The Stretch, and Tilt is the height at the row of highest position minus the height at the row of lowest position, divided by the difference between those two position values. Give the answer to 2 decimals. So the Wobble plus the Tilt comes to 0.47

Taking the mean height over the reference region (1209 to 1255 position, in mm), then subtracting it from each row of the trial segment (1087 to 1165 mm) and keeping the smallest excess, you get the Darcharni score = -3.09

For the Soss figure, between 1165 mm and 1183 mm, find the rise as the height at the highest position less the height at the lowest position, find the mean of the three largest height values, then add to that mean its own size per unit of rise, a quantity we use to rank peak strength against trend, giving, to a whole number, -101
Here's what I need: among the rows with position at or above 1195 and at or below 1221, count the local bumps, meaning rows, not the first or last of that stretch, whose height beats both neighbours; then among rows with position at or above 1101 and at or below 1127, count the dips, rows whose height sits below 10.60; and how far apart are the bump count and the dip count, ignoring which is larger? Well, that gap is 10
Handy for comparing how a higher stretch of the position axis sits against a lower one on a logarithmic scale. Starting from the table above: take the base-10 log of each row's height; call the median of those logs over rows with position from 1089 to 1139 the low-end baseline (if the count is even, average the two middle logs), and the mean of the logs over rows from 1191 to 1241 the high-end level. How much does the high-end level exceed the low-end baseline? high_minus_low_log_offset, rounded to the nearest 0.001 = 0.056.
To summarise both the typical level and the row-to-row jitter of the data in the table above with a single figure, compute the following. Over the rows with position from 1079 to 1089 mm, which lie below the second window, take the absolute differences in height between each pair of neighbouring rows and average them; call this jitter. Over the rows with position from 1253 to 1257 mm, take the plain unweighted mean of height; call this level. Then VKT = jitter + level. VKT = 10.7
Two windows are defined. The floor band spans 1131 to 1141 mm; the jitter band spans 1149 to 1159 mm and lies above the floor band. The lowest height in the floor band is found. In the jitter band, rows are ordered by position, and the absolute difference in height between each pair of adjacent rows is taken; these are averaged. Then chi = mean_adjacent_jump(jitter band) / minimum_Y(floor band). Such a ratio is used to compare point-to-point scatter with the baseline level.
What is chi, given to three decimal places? 0.021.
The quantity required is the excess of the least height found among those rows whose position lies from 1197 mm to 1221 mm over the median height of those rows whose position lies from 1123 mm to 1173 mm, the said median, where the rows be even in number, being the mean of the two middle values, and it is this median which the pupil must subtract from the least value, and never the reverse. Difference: -0.20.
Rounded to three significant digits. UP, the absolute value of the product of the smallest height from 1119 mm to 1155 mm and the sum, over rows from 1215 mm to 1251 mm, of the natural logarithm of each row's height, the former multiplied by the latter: 394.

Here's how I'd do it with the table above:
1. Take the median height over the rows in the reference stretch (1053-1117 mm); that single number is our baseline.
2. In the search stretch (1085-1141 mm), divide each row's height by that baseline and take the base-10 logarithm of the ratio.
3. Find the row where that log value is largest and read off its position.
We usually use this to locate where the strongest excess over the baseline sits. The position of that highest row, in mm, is 1134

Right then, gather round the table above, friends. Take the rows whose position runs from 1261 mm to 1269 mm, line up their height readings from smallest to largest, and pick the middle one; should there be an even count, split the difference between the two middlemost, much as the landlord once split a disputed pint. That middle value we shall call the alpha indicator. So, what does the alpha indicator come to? 11.1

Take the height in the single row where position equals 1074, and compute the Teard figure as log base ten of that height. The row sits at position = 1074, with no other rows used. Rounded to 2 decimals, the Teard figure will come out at 1.03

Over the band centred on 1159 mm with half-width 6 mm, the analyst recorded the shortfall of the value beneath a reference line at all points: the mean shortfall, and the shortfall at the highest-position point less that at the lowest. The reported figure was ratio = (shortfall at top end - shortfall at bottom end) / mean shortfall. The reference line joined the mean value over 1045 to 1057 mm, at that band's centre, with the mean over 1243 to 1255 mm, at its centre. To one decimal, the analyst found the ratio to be -10.8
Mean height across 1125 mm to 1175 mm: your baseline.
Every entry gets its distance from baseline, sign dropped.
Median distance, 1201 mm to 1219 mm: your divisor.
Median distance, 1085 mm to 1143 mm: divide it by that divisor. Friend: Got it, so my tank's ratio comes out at 1.6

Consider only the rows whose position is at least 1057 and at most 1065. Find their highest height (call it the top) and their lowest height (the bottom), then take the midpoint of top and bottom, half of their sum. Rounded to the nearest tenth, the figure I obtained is 10.2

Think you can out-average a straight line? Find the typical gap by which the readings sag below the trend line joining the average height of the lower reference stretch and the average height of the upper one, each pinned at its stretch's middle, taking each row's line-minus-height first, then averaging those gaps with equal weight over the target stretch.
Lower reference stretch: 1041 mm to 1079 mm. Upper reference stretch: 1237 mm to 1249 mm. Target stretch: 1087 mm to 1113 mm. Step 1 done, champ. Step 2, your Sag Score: 1.1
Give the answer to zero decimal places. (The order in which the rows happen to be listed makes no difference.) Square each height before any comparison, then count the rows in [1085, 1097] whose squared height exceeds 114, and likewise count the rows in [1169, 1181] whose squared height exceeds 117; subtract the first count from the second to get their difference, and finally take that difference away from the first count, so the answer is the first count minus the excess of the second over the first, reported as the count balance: -3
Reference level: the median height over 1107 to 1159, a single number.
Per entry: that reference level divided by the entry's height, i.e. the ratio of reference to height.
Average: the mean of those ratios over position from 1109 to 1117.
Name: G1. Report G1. 1.17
